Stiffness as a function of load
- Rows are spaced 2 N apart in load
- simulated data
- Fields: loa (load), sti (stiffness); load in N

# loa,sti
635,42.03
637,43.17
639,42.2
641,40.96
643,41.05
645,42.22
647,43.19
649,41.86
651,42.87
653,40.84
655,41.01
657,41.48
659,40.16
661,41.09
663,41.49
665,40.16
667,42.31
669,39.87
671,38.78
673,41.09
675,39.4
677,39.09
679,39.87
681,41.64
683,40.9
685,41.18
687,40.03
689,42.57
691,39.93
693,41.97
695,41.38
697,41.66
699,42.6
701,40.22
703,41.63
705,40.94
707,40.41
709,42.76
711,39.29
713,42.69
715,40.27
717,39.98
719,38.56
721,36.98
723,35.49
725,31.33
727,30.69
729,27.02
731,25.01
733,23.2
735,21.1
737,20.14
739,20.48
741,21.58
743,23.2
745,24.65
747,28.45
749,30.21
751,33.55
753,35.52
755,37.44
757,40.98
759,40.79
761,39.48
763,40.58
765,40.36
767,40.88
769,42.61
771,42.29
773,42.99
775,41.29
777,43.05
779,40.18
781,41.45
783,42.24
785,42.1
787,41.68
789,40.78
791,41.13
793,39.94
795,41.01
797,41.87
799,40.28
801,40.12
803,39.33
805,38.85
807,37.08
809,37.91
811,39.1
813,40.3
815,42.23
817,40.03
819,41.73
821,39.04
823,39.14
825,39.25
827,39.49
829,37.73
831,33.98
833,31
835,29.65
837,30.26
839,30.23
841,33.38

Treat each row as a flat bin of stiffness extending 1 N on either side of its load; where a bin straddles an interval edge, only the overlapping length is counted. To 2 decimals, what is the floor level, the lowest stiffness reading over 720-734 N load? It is 23.20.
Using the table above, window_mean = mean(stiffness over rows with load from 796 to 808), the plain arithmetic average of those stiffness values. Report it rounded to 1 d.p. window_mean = 39.6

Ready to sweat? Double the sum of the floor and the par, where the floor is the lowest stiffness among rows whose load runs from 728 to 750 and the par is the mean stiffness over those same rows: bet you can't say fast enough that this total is 88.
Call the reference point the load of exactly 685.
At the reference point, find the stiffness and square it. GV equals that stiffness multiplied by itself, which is 1696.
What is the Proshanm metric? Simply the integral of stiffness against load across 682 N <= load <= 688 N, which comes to 244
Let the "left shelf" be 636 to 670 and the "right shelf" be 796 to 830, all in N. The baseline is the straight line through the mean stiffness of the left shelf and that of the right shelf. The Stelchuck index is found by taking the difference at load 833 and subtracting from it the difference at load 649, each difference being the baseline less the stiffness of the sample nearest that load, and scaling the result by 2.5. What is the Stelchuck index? 22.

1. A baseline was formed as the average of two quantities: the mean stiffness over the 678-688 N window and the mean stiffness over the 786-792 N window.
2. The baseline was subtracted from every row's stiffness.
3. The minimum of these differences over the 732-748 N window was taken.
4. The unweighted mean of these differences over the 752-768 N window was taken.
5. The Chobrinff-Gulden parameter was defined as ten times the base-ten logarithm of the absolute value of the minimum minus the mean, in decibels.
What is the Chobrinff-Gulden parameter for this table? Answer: 13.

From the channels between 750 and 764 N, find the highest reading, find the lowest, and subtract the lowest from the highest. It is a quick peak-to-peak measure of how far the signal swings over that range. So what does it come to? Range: 7.4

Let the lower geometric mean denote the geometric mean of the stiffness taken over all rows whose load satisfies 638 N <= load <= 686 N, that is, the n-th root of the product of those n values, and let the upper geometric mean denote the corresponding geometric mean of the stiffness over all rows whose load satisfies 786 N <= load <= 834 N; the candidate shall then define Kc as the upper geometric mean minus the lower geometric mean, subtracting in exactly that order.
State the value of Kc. -1.8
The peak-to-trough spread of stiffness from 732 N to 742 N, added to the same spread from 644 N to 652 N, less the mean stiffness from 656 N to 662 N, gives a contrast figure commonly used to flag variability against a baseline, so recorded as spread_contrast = -37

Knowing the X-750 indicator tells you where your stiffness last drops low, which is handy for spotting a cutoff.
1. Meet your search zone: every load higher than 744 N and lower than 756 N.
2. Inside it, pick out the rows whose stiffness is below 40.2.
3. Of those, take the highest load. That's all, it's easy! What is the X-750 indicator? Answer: 755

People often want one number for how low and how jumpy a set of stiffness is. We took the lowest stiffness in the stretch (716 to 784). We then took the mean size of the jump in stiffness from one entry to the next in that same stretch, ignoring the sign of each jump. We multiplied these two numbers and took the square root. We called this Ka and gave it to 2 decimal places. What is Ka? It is 5.80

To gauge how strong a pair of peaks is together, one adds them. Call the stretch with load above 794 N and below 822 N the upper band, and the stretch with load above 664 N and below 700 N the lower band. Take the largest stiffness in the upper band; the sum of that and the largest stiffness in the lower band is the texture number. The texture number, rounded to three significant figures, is 84.8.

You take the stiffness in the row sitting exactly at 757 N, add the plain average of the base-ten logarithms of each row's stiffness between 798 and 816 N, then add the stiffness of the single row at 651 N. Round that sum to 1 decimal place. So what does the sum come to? 85.4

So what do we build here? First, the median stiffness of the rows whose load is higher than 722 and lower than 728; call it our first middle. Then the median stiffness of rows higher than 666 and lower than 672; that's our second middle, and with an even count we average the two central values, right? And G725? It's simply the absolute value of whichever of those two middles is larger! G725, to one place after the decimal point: 39.9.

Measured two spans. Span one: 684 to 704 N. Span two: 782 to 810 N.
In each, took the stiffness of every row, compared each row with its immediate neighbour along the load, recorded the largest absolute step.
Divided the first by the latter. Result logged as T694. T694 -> 1.49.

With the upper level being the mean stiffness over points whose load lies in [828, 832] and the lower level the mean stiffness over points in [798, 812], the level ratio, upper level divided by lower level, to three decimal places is 0.920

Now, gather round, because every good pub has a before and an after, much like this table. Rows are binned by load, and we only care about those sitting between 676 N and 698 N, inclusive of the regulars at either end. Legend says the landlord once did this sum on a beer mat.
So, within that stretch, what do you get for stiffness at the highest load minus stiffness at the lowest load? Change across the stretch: 3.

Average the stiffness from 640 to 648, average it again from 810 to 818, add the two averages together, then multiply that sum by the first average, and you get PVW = 3443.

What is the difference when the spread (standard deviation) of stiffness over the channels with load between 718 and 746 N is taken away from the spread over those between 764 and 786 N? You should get -5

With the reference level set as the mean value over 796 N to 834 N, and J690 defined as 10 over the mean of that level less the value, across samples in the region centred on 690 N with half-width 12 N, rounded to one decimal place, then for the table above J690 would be -4.4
